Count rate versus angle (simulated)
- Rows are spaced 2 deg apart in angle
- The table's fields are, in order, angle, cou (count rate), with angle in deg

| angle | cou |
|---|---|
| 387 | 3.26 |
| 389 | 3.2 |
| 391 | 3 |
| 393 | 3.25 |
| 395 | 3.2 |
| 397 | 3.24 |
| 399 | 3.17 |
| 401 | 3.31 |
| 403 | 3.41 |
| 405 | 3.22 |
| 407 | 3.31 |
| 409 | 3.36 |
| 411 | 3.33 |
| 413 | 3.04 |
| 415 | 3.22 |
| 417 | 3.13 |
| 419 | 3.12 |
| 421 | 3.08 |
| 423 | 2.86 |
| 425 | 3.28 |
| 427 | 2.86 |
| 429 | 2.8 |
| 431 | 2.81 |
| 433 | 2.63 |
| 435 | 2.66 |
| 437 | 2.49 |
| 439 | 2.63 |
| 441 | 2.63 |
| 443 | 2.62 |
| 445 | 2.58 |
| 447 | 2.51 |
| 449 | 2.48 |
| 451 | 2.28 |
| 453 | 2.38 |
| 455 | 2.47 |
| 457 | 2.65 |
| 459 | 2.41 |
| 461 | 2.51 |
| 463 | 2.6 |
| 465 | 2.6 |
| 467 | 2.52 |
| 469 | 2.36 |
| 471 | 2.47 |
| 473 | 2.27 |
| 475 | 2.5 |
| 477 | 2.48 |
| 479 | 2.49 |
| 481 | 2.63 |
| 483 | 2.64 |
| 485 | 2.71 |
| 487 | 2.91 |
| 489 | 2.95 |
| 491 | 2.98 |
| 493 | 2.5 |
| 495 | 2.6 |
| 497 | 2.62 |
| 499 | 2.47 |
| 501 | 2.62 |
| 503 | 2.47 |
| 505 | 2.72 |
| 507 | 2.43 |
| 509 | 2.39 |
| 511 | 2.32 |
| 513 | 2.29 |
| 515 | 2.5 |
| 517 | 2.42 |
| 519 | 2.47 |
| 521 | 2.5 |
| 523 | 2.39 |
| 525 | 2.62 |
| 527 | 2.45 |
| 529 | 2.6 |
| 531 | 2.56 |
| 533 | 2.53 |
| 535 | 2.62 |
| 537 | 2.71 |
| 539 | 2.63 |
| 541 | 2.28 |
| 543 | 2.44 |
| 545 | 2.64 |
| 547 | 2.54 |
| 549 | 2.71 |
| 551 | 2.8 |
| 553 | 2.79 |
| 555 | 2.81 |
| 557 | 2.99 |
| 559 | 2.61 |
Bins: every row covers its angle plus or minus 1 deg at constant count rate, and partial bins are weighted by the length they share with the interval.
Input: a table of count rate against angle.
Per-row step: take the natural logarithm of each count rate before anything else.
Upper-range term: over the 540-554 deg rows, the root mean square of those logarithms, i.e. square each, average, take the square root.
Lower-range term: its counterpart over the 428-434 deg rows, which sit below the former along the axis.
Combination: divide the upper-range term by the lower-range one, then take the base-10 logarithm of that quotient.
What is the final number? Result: -0.024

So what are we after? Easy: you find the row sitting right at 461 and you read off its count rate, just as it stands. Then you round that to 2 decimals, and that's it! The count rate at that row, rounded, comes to 2.51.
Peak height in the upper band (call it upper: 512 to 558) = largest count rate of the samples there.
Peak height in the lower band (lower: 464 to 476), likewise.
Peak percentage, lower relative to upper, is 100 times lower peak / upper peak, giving 87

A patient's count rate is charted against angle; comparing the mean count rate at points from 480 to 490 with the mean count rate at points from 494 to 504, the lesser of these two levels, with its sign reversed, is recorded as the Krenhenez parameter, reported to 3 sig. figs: -2.56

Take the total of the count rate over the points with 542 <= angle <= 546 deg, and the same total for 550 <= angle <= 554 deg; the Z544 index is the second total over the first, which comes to 1.10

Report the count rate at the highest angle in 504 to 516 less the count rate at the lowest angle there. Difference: -0.22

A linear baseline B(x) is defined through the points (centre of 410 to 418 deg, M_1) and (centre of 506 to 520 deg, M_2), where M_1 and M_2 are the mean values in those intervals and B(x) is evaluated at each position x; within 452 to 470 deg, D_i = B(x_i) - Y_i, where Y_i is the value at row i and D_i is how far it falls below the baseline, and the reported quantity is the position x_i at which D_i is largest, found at 453 deg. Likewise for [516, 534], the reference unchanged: 517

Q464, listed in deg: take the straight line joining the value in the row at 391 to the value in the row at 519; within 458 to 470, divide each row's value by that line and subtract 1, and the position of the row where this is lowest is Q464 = 469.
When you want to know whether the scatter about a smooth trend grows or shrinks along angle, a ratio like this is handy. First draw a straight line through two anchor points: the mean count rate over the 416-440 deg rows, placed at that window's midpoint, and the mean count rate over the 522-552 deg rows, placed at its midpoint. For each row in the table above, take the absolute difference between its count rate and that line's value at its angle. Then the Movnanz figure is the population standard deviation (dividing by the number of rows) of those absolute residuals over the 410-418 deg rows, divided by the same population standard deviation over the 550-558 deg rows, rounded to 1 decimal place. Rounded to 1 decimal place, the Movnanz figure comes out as 1.2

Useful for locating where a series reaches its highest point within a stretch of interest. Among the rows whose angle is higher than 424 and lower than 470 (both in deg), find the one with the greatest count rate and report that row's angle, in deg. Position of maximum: 425 deg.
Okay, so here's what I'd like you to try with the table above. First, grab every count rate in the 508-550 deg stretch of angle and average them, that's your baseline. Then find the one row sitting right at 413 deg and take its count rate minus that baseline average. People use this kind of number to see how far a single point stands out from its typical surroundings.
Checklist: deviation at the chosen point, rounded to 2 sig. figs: 0.53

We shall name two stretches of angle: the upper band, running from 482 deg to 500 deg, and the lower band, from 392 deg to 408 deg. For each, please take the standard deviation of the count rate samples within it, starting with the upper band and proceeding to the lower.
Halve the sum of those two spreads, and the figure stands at 0.13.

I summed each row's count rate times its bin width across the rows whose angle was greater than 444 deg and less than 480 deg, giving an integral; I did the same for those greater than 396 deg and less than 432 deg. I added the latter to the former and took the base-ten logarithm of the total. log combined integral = 2.31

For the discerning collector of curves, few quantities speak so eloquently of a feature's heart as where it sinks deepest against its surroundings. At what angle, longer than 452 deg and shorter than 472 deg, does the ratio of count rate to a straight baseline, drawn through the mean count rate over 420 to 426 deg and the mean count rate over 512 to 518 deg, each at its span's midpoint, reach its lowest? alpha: 453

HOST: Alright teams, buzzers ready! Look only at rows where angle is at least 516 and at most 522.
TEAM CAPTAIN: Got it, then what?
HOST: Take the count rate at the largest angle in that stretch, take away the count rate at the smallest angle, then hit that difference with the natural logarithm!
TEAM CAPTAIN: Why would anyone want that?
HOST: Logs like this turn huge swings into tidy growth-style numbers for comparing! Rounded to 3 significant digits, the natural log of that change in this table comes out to -2.53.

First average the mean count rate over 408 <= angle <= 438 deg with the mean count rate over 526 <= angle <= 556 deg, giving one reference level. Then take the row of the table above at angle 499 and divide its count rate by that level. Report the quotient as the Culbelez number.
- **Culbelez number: 0.88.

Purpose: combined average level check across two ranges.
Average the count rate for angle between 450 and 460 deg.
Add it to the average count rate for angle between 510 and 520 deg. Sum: 4.8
